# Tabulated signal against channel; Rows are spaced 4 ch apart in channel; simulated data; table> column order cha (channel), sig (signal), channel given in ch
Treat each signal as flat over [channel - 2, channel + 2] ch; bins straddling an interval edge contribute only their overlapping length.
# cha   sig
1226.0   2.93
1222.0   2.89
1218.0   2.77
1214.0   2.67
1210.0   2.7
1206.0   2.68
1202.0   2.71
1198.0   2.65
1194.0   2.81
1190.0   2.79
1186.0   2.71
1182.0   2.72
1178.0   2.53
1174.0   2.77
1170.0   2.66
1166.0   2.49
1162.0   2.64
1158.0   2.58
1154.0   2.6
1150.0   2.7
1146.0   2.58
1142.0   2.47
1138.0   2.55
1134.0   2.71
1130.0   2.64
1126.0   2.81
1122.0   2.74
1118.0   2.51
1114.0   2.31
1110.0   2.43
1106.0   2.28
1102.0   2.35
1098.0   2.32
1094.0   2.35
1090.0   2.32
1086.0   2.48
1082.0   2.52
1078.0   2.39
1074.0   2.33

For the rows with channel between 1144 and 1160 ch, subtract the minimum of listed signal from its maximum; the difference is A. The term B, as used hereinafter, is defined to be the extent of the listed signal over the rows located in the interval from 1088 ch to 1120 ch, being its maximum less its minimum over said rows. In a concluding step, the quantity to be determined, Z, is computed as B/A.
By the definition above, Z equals 1.92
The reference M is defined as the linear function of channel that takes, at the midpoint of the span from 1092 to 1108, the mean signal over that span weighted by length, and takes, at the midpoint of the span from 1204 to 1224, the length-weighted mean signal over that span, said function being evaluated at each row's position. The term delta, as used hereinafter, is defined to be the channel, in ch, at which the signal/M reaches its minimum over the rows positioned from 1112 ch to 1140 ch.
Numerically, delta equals 1114.0 ch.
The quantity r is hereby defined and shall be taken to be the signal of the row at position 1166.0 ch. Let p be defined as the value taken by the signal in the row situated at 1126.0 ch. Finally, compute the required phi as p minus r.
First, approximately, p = 2.81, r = 2.49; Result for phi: 0.3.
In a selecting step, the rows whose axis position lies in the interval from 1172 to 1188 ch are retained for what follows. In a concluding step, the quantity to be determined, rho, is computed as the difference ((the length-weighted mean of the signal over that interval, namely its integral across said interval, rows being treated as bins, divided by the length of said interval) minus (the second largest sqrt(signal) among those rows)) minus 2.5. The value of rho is -1.47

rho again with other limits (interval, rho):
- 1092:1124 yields -1.67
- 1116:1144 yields -1.52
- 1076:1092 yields -1.65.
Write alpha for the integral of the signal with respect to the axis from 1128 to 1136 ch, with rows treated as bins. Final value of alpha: 21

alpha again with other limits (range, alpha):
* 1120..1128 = 22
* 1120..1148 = 74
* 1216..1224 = 23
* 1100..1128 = 70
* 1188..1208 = 55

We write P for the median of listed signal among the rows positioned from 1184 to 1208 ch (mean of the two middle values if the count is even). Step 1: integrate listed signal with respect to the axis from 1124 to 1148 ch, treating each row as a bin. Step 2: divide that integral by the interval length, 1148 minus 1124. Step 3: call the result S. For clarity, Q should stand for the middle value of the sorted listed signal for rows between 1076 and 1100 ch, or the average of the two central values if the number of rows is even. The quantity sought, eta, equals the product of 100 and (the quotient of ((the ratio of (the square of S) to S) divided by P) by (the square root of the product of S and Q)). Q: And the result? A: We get 39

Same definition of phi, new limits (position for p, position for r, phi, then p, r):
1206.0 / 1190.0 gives -0.1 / 2.68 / 2.79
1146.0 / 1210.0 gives -0.1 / 2.58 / 2.7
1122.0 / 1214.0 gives 0.1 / 2.74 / 2.67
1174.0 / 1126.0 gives 0.0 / 2.77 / 2.81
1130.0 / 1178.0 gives 0.1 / 2.64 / 2.53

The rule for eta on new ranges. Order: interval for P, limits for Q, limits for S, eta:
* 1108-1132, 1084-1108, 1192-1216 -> 42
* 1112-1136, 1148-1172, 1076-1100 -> 36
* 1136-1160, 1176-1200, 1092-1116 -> 36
